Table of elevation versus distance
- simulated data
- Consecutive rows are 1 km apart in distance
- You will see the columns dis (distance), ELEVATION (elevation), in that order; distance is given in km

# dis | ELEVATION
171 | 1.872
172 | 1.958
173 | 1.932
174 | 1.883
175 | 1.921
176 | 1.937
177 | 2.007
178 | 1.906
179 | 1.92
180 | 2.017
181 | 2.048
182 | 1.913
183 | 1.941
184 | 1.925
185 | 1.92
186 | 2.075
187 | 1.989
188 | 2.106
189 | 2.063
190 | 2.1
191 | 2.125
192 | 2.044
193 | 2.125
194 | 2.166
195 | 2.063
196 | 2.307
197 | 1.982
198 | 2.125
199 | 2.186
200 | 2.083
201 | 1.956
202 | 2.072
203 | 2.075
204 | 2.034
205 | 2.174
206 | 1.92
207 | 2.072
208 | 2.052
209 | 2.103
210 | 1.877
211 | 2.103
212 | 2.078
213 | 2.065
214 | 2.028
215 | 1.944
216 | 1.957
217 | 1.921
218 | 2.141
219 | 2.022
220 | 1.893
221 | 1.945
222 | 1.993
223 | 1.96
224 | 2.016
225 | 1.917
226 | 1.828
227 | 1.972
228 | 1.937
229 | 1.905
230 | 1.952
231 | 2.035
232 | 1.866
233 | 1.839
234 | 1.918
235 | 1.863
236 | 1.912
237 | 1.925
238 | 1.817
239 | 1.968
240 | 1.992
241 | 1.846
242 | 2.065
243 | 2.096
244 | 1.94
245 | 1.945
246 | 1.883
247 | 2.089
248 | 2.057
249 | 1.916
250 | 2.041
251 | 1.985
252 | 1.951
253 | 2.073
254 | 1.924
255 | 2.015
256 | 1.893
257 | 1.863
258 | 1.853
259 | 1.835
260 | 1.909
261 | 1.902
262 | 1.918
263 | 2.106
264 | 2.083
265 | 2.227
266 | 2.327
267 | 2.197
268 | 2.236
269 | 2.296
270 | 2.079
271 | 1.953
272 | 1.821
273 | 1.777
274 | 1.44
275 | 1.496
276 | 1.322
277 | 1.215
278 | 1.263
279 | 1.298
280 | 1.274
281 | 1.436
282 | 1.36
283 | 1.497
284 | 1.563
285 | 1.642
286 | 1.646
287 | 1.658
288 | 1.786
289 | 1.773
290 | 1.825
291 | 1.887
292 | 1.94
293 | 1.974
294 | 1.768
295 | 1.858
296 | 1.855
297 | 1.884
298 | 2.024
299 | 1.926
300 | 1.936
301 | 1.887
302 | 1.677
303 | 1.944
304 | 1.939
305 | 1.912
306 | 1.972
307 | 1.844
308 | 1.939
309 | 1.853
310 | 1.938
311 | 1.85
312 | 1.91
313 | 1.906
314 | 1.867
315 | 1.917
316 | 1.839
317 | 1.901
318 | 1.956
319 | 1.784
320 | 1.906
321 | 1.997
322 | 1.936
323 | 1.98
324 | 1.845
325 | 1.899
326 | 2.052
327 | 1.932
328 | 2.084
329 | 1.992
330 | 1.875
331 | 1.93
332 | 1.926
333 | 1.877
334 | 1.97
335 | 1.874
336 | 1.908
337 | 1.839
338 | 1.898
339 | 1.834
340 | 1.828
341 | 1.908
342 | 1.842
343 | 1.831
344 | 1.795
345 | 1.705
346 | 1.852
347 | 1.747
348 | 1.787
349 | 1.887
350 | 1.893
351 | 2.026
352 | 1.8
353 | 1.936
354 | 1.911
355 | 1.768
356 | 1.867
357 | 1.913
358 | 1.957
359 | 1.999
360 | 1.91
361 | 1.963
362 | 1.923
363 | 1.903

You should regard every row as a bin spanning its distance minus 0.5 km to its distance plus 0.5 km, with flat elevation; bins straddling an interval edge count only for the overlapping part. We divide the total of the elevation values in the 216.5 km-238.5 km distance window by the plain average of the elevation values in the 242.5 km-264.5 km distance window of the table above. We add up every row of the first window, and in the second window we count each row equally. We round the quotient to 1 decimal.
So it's 21.6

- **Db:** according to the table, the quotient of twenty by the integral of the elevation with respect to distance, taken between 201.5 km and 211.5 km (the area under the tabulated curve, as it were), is 1.0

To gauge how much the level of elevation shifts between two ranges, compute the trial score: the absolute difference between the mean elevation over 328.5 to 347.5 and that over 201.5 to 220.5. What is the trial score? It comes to 0.16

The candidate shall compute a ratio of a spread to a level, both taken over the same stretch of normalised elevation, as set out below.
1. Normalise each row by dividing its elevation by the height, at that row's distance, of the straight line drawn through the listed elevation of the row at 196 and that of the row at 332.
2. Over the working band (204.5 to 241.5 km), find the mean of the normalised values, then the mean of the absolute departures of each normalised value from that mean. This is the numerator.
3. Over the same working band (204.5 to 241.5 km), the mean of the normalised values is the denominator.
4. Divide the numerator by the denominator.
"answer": 0.032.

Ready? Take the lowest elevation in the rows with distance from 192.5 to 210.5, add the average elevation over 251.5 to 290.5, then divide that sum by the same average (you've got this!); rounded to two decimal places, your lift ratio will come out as 2.05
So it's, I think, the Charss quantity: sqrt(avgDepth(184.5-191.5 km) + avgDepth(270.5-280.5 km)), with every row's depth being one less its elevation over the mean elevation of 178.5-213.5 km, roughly 0.52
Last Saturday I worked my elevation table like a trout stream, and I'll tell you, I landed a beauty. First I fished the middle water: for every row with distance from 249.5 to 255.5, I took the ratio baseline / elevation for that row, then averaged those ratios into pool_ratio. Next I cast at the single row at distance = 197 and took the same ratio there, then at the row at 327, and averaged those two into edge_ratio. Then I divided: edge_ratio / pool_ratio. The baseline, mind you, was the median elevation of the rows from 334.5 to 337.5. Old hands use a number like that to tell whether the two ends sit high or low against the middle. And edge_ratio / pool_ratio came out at 1.02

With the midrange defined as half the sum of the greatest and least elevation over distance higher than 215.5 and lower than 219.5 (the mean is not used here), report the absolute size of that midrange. 2.03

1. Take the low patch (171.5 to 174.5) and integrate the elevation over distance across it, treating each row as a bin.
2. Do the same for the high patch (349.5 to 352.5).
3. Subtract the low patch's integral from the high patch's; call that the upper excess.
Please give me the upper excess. -0.1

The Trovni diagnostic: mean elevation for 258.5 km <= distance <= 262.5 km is 1.89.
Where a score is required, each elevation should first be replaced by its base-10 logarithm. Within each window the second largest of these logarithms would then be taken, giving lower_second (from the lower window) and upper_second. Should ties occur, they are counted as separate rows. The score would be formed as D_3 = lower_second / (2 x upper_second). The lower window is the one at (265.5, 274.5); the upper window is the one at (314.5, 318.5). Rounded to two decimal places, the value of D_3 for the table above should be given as 0.64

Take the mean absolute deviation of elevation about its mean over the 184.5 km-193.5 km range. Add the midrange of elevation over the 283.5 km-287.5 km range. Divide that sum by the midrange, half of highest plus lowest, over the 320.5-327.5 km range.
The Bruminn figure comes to 0.85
